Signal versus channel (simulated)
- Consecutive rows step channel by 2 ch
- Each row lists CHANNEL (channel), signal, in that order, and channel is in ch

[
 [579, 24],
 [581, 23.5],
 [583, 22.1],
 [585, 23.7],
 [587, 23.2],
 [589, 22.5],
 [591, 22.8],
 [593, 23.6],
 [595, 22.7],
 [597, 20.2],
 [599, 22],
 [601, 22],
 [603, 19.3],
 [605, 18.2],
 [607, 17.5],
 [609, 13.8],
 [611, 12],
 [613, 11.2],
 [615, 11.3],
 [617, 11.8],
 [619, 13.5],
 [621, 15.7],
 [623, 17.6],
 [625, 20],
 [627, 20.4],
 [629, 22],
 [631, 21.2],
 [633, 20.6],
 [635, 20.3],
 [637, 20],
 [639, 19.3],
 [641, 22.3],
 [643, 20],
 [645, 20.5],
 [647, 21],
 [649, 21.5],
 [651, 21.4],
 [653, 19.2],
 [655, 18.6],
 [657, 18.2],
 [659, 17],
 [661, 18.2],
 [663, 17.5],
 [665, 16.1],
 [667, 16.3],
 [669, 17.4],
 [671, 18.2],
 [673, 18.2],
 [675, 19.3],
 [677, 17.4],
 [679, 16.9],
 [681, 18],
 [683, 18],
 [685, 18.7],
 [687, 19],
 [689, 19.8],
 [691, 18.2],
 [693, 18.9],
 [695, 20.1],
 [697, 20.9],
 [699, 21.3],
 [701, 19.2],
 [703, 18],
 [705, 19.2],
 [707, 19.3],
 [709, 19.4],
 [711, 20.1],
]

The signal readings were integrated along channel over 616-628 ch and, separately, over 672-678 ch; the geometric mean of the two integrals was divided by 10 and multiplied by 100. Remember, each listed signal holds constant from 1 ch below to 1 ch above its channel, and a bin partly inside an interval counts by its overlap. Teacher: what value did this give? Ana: 1474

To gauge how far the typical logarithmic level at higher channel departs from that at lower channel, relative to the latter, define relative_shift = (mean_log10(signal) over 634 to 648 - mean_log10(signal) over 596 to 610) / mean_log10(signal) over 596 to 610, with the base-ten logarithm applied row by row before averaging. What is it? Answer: 0.03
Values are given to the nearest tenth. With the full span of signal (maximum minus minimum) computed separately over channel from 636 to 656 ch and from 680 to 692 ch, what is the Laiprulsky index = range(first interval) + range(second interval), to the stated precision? 5.5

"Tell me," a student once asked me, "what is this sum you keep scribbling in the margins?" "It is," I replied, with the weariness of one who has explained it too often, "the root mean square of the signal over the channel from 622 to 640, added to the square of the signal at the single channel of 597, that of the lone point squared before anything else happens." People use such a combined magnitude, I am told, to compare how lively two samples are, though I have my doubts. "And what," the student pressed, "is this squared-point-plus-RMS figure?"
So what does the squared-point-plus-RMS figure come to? 428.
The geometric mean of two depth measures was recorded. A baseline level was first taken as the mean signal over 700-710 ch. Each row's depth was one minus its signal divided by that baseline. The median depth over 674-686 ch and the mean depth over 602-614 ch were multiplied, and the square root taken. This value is 0.10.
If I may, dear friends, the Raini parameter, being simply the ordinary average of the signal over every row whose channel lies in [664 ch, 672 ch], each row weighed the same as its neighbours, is 17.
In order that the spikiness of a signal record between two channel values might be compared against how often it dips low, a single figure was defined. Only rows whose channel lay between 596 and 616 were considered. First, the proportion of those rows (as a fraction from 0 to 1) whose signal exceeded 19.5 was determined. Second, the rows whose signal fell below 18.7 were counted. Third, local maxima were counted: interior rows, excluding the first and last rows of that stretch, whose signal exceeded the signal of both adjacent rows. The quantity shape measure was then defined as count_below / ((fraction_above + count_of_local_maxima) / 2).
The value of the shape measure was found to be 40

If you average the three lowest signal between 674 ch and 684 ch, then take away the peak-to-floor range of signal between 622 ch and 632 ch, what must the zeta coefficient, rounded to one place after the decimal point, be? 13.0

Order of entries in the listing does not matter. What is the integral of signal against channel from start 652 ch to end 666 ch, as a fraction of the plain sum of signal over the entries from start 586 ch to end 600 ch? 1.59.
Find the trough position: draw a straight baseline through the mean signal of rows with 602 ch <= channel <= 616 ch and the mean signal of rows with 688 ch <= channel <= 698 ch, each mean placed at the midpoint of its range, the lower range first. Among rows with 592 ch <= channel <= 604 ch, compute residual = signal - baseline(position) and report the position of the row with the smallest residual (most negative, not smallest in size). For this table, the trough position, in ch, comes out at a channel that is 603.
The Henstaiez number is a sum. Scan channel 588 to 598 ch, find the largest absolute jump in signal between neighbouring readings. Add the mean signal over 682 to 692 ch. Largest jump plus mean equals 21.2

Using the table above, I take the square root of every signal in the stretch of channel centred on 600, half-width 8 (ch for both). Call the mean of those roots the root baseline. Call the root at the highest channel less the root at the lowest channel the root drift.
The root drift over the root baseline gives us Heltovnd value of -0.15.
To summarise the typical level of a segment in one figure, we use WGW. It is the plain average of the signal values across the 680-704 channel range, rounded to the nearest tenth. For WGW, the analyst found 19.2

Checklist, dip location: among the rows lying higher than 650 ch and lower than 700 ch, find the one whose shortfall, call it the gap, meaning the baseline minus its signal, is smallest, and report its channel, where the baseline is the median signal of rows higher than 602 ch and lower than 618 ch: 651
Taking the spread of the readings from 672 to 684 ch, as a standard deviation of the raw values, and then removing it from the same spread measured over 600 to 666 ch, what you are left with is 2.5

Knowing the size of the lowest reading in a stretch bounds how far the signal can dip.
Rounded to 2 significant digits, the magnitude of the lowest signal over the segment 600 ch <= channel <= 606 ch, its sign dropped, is 18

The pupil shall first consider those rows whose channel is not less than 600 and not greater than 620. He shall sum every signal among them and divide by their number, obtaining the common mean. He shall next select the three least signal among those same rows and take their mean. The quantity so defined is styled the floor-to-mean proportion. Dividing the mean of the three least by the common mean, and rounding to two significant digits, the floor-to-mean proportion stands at 0.76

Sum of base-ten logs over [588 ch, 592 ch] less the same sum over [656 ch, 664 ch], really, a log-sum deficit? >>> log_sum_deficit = -2.3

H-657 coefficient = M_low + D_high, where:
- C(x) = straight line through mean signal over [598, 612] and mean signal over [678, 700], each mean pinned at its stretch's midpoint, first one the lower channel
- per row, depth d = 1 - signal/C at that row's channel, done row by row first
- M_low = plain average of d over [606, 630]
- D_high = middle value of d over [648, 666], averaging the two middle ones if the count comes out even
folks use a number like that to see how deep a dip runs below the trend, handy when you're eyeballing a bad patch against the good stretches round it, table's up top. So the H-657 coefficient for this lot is 0.16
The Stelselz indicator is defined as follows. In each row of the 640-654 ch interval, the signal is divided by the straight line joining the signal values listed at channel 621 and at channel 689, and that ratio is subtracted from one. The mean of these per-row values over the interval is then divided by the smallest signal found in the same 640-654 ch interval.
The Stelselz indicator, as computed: -0.011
